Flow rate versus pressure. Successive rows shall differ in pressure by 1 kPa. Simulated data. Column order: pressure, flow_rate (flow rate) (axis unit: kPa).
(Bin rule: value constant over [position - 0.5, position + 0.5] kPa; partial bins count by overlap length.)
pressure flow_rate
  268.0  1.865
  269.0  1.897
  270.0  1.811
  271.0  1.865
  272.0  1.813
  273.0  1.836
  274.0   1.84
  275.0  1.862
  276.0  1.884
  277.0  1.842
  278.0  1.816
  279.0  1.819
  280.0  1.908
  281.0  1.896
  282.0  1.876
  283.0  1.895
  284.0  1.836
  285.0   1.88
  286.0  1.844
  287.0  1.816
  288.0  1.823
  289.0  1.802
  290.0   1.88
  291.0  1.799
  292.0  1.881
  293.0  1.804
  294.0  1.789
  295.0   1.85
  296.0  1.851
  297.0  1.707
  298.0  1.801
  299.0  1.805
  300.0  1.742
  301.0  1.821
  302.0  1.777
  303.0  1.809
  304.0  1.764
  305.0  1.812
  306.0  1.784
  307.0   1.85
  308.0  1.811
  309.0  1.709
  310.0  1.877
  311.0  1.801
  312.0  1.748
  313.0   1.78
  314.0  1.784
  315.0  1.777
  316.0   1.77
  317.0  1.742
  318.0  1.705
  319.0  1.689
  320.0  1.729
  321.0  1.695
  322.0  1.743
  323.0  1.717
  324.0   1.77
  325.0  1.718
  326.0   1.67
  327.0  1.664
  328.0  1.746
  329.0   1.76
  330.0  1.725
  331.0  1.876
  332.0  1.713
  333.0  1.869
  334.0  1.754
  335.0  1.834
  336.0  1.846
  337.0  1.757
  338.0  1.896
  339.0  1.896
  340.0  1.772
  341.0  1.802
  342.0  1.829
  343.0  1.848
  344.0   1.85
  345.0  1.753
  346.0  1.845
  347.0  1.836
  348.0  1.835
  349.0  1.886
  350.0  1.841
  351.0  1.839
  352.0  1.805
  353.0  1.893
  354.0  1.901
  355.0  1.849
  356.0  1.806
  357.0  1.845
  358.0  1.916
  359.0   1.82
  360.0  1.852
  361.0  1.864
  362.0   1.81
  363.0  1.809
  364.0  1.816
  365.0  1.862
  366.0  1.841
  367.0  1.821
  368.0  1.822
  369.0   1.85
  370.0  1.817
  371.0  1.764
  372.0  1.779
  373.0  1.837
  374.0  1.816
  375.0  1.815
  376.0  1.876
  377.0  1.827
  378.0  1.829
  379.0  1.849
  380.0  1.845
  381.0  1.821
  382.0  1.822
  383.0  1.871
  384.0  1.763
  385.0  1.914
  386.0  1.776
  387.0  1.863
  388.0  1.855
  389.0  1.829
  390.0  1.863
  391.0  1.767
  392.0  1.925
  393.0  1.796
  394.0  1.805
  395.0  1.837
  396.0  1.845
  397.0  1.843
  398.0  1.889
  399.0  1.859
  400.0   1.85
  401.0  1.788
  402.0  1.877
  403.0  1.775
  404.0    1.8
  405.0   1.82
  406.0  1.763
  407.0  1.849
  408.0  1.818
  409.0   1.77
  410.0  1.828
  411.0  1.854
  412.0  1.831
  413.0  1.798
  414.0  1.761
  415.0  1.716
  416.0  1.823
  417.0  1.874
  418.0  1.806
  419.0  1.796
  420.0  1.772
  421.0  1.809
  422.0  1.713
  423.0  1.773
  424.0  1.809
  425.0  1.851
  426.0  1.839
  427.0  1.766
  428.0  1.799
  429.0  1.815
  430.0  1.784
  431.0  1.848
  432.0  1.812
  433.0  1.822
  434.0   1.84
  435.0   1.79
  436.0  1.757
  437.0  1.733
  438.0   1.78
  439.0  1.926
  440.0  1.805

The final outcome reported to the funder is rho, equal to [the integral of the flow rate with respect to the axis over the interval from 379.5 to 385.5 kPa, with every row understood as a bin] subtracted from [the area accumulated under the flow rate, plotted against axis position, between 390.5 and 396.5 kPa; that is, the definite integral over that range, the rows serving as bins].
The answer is -0.06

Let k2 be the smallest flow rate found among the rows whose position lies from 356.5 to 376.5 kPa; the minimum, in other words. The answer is 1.764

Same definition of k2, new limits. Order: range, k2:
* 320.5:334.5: 1.664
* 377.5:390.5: 1.763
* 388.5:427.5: 1.713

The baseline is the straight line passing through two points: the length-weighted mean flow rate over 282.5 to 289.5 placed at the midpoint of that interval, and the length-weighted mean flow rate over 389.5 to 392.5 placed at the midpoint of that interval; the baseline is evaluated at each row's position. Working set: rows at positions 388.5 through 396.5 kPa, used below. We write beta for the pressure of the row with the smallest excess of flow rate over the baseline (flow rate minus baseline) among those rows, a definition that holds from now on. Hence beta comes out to 391.0 kPa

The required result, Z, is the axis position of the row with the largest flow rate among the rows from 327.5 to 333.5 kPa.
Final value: 331.0 kPa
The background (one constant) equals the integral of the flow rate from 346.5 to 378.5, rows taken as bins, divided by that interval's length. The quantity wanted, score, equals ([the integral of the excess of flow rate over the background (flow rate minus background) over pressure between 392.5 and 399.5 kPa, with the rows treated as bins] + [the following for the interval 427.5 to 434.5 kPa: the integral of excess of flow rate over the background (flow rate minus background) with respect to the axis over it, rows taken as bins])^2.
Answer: 0.01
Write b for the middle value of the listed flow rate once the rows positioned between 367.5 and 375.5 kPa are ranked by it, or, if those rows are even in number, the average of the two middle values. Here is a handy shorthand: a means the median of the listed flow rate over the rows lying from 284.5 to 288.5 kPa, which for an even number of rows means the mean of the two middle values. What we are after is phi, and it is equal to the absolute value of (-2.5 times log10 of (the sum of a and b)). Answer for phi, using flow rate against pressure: 1.41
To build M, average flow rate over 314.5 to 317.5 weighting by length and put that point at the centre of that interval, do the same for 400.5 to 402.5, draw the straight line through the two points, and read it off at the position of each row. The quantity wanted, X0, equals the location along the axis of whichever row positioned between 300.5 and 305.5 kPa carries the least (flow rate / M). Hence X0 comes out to 304.0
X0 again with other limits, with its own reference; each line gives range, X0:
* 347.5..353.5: 352.0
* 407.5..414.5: 414.0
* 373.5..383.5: 375.0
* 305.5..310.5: 309.0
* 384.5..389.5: 386.0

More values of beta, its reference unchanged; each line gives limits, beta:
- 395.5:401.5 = 401.0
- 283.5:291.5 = 291.0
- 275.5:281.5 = 278.0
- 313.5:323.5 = 319.0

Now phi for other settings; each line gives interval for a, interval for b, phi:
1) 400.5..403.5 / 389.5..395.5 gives 1.39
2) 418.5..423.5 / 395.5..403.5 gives 1.40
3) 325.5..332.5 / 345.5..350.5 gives 1.38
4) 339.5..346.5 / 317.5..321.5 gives 1.37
